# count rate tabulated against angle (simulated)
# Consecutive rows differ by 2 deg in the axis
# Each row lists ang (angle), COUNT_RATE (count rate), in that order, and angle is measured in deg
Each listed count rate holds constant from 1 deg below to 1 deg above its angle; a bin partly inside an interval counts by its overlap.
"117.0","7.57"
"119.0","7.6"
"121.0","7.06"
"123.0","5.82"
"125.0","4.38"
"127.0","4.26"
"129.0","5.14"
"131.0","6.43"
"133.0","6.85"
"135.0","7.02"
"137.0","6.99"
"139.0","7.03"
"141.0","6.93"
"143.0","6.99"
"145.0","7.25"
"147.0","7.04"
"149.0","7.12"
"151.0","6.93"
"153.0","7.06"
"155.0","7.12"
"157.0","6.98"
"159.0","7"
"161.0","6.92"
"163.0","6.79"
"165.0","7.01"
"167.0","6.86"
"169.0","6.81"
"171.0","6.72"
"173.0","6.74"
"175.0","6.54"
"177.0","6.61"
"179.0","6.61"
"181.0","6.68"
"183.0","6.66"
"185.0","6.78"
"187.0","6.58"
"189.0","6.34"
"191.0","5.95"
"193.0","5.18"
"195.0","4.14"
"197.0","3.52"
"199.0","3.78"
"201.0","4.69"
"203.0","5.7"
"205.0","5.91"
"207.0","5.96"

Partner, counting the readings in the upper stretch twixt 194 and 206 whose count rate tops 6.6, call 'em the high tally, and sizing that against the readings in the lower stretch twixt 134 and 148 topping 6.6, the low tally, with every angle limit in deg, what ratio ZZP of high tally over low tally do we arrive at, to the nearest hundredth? 0.00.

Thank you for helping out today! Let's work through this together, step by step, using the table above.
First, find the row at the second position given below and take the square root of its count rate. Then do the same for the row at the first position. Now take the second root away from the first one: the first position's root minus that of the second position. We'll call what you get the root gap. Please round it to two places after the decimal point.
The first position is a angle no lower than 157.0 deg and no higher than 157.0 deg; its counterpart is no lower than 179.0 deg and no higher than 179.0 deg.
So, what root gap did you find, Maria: 0.07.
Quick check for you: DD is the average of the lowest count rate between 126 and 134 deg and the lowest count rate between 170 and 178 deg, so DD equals 5.4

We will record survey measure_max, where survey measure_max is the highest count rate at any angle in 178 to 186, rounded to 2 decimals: 6.78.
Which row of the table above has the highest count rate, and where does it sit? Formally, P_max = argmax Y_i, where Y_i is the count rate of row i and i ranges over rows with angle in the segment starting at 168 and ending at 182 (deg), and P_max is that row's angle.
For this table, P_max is 169.0 deg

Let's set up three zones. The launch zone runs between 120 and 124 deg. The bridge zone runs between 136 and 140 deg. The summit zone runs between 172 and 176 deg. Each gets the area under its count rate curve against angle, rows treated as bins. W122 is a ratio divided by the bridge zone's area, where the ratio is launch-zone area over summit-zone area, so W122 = 0.0346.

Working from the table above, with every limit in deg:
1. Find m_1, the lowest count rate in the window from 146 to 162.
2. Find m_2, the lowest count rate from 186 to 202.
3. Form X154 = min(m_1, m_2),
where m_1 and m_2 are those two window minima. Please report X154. 3.5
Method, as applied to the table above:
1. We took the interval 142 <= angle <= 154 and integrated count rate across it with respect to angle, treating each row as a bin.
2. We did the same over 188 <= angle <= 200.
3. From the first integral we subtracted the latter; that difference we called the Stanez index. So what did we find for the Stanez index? 27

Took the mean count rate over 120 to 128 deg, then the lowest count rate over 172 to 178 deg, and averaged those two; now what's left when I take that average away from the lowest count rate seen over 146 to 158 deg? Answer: 1.0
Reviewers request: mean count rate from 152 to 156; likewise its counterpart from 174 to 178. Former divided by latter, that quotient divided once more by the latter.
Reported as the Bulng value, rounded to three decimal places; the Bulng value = 0.164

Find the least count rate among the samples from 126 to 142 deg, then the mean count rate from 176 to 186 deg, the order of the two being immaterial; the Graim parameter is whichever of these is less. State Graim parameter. 4.3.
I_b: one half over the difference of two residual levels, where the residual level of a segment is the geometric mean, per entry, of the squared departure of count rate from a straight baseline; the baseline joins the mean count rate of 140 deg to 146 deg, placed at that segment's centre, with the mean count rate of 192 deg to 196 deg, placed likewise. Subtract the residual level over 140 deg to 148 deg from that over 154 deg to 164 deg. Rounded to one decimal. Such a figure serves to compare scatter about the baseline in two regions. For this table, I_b 1.2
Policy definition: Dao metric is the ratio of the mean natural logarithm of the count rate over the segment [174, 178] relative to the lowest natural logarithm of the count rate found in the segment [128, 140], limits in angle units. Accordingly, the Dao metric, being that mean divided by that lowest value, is 1.15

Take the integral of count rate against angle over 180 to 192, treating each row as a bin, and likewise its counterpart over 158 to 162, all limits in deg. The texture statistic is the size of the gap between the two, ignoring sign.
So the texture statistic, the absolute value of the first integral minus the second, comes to 50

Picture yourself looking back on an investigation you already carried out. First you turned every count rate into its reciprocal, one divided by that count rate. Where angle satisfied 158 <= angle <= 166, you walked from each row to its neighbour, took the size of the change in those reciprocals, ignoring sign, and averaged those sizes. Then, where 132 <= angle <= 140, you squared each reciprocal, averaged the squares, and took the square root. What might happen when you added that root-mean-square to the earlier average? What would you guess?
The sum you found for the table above 0.146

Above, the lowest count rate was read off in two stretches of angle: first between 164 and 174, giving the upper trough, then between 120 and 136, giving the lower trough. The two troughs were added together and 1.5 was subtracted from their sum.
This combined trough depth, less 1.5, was 9.5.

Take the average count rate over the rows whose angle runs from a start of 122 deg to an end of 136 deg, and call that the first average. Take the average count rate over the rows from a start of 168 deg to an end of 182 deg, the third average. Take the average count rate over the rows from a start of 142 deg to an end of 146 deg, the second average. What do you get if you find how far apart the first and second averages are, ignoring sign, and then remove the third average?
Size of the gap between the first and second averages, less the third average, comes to -5.3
